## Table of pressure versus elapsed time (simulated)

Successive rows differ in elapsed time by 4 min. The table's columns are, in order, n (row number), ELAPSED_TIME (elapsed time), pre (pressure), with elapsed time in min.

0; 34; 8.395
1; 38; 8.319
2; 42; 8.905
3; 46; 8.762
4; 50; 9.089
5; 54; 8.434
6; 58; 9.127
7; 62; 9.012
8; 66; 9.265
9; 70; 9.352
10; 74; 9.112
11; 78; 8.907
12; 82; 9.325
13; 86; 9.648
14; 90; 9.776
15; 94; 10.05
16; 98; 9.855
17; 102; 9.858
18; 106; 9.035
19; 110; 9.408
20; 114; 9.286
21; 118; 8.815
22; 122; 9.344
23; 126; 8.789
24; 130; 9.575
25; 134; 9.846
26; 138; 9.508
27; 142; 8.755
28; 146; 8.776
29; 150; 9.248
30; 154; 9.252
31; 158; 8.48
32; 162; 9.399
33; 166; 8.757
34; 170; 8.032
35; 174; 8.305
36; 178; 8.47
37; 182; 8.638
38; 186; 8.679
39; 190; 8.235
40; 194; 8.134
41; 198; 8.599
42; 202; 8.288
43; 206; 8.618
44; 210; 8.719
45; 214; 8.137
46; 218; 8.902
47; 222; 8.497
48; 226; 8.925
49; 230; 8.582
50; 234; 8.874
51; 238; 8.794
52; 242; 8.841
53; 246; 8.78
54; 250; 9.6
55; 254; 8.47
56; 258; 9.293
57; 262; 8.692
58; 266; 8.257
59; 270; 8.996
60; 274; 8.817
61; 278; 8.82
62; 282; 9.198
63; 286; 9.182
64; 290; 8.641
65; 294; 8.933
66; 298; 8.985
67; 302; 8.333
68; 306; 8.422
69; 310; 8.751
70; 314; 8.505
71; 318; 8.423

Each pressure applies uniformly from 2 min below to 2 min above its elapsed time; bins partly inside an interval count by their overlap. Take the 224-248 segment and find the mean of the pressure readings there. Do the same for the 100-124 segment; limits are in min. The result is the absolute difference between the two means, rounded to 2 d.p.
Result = 0.49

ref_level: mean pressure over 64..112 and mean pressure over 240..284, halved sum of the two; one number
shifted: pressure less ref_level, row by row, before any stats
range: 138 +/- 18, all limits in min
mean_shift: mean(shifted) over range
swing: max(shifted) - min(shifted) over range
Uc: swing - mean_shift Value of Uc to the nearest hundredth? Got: 1.04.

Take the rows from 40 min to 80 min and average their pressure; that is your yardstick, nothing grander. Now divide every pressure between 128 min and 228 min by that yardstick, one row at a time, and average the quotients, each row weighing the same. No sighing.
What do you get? 0.97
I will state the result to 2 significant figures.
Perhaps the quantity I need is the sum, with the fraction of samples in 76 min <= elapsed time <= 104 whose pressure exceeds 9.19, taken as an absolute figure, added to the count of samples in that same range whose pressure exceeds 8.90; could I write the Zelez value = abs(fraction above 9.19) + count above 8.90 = 7.9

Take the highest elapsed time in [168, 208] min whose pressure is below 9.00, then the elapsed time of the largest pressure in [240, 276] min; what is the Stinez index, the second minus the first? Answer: 44 min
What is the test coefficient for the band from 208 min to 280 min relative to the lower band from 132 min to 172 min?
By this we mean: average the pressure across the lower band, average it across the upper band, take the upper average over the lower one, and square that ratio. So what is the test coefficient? 0.95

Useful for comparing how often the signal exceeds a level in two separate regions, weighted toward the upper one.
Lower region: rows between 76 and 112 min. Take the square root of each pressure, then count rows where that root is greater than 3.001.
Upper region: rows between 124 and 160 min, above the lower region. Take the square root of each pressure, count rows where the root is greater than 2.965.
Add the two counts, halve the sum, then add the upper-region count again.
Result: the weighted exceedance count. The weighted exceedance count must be 11.5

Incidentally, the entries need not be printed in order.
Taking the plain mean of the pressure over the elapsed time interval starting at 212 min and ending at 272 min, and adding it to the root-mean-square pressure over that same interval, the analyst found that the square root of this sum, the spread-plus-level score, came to 4.19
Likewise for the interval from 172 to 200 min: 4.11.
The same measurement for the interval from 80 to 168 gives 4.32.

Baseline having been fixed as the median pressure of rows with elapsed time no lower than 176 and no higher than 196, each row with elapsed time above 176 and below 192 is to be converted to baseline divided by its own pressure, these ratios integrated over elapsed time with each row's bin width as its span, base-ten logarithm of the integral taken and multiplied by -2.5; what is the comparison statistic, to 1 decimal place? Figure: -3.0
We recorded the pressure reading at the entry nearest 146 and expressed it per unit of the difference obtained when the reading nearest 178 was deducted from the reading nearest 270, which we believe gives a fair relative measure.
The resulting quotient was 17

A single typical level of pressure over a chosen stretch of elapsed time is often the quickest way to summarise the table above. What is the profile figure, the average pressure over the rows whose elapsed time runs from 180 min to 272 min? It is 8.68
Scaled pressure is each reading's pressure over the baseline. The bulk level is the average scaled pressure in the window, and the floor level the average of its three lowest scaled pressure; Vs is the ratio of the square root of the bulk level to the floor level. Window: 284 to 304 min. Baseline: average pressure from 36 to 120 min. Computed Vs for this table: 1.04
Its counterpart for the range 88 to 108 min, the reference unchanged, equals 0.99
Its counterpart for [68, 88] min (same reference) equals 1.01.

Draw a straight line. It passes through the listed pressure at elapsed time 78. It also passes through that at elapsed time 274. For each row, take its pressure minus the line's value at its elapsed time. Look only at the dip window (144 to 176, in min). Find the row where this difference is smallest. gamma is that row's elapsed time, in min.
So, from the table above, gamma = 170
